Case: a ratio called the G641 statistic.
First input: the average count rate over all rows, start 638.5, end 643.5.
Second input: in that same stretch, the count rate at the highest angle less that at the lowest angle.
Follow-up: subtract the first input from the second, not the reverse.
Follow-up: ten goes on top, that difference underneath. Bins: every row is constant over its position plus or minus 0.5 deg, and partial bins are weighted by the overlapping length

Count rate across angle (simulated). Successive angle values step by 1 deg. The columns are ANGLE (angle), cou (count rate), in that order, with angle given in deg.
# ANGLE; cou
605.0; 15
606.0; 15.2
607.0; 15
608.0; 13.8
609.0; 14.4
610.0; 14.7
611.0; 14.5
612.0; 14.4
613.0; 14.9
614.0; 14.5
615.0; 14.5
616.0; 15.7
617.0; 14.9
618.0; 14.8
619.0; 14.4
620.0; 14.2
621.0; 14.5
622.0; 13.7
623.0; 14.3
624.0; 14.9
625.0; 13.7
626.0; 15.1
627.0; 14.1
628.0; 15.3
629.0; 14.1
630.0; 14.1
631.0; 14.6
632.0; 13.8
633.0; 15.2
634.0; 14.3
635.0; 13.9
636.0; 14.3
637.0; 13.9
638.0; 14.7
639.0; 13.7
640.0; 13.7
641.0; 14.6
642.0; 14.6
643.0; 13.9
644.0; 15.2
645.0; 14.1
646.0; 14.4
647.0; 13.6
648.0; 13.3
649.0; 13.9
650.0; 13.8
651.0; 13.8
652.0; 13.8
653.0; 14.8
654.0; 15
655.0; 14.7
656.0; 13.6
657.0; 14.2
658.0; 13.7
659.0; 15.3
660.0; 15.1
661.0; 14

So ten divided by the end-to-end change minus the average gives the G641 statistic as -0.72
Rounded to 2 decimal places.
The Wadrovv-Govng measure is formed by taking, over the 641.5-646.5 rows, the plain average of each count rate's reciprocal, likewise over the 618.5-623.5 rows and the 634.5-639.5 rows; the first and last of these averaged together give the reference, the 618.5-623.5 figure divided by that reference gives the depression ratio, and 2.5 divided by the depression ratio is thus 2.49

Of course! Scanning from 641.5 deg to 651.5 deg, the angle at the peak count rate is 644.0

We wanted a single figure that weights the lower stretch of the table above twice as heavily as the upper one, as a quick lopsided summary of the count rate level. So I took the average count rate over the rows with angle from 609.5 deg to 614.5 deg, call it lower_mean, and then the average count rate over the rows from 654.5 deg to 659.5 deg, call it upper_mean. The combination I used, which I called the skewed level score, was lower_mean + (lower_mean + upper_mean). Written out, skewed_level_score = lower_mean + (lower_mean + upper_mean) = 43.5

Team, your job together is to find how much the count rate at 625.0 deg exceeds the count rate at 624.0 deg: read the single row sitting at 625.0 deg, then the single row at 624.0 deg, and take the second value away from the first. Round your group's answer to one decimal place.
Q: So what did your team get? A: -1.2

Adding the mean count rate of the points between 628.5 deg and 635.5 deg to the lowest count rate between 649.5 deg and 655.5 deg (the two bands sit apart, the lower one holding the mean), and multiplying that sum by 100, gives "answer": 2809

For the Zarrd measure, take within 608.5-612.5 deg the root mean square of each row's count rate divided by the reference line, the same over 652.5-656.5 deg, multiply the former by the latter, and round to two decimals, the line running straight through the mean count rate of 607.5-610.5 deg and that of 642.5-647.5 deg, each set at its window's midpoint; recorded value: 1.04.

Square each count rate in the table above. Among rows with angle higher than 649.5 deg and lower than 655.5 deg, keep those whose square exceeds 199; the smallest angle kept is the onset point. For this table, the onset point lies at 653.0 deg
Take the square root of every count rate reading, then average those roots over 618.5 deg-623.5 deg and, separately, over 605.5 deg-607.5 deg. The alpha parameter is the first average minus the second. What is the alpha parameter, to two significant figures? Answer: -0.12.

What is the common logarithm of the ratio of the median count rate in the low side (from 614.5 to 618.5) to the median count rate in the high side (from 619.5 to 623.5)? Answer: 0.02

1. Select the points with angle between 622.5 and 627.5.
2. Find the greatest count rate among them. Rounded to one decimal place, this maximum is 15.1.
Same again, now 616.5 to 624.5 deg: 14.9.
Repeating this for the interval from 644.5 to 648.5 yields 14.4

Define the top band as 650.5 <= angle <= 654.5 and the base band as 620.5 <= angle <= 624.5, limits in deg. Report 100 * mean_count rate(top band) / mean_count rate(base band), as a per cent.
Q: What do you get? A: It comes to 100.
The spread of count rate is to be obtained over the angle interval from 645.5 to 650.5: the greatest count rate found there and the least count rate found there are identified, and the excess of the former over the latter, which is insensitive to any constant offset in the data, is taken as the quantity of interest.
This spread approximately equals 1.10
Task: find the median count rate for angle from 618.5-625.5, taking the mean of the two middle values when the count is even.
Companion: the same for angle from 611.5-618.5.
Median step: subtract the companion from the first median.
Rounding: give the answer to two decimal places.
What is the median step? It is -0.50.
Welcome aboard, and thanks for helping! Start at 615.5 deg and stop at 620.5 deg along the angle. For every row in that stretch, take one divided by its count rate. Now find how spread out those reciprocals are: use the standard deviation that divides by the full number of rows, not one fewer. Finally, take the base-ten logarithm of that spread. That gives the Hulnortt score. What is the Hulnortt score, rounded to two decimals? -2.64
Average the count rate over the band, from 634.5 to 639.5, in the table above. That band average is 14.10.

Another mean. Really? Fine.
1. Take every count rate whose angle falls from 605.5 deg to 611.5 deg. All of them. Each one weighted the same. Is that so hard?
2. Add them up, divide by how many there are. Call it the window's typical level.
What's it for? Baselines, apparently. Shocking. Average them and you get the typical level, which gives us 14.6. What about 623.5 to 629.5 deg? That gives 14.5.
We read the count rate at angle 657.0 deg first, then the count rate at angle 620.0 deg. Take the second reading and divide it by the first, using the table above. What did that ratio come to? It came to 1.00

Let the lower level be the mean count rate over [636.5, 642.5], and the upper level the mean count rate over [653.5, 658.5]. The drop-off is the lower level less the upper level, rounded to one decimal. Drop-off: 0.0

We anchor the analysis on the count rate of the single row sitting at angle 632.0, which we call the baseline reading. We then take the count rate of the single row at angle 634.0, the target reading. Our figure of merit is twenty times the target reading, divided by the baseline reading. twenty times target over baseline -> 20.7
